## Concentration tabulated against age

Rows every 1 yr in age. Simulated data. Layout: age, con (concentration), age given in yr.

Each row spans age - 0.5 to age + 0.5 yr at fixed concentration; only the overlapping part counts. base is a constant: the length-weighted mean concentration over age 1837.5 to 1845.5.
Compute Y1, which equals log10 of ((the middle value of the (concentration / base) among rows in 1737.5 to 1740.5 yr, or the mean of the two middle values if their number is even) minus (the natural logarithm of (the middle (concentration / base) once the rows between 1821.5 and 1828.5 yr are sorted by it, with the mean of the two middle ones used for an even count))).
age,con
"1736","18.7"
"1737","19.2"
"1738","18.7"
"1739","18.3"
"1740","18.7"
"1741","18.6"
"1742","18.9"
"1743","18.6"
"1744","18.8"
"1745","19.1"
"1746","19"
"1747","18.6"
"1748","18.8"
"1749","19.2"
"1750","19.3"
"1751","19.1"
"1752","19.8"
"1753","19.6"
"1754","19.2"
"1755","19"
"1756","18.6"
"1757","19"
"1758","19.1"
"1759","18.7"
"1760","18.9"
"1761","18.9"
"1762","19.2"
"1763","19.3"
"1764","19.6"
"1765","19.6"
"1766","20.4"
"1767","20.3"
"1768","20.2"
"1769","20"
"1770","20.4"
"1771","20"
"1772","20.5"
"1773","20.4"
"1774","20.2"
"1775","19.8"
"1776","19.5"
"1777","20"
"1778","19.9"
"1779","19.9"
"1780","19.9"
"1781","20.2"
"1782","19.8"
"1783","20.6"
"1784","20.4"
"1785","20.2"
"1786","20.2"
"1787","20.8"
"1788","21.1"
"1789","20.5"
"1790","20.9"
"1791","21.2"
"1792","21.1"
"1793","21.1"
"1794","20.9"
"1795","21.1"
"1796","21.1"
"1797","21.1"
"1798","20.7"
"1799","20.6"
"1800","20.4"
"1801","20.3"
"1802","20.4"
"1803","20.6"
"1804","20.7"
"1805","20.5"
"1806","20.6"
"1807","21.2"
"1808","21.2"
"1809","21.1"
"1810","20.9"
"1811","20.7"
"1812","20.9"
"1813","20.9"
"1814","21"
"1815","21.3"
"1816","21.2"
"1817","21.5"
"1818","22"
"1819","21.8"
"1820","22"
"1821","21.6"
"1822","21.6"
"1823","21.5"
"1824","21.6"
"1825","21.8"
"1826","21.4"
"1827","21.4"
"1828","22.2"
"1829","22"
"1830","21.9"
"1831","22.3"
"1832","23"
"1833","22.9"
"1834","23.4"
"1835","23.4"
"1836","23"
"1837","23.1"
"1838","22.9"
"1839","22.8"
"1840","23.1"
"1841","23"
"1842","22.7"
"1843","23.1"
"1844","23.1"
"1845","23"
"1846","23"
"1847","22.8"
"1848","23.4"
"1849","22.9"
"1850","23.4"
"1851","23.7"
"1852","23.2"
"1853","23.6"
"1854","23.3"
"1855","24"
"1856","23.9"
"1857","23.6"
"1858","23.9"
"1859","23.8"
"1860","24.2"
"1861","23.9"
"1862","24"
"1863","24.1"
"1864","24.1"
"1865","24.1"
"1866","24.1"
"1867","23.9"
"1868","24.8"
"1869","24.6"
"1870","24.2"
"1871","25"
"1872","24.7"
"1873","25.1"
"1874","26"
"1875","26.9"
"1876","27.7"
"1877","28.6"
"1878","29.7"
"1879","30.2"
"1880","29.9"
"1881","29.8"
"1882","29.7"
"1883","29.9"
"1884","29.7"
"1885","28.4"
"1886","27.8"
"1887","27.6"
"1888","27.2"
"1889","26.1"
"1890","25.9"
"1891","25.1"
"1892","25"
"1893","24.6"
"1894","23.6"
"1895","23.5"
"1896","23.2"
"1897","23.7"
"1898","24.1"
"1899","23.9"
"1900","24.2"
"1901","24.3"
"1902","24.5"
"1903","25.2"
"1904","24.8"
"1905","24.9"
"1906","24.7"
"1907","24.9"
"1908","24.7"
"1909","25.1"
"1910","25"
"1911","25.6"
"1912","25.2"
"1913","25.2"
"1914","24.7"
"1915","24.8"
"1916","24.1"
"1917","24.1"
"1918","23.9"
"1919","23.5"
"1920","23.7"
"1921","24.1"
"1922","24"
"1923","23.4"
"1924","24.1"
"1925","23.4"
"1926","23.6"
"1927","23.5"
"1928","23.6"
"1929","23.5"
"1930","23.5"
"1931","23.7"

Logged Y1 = -0.06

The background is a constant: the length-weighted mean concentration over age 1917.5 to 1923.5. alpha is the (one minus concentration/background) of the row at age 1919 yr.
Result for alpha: 0.01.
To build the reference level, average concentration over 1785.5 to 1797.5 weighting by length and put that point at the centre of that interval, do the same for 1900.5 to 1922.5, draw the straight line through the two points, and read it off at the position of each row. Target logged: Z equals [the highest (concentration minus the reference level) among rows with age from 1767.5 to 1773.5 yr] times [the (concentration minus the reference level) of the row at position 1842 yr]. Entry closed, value 0.0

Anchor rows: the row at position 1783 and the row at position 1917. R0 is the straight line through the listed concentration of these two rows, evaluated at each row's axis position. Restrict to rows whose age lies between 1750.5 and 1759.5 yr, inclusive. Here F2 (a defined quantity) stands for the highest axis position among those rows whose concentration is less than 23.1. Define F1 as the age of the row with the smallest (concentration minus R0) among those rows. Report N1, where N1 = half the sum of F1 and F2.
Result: 1757.5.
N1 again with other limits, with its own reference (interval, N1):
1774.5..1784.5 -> 1780.0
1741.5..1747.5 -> 1747.0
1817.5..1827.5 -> 1827.0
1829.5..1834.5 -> 1831.5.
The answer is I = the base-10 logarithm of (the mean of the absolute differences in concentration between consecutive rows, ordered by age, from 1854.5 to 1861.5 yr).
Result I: -0.60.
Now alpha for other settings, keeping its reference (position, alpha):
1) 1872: -0.04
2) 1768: 0.15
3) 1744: 0.21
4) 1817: 0.10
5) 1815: 0.10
